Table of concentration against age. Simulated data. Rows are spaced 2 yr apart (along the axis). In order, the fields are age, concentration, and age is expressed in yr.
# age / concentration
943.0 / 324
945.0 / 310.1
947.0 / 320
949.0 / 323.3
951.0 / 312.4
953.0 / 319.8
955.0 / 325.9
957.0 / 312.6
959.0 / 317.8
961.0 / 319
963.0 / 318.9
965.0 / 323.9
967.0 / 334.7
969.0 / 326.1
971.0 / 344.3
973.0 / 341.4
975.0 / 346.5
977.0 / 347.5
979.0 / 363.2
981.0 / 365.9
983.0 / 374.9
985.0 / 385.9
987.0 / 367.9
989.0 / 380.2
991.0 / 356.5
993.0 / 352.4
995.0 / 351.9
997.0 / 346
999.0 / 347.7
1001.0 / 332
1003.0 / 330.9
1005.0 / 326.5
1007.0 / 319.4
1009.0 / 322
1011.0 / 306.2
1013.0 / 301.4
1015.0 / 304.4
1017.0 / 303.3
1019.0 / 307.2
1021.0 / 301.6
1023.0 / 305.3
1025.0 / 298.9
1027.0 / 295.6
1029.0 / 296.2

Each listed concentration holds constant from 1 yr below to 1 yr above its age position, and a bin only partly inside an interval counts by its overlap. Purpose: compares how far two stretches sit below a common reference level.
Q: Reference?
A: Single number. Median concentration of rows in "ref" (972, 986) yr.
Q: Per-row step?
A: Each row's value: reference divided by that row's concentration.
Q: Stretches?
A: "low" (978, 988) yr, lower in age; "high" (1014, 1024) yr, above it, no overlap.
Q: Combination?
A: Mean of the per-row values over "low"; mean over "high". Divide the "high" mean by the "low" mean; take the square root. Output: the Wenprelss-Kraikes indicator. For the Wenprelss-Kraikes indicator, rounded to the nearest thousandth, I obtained 1.105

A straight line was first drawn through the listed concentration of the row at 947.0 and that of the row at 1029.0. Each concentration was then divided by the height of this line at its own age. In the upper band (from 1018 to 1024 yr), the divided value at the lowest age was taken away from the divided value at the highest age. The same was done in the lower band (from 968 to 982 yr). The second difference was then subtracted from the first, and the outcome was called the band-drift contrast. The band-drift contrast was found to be -0.142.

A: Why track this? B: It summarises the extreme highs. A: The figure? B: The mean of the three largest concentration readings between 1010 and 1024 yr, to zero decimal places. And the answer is 306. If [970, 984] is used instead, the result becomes 368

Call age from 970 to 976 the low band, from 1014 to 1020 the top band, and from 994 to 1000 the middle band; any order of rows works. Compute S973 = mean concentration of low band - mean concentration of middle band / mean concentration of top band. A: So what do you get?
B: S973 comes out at 343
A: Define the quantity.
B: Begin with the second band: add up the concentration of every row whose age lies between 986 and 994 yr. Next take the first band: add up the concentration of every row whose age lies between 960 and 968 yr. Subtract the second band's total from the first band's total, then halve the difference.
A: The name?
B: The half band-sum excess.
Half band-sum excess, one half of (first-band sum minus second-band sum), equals -80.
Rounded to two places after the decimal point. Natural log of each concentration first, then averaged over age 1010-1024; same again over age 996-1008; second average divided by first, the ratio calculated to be 1.02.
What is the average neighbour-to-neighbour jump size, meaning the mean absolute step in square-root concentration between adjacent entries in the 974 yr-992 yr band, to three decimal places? 0.304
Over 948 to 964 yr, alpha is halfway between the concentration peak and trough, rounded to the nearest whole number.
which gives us 319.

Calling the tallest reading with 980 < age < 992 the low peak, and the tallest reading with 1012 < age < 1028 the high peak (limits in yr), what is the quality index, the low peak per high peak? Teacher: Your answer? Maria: 1.26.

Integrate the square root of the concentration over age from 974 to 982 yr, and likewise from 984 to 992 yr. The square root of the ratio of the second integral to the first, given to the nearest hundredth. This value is 1.01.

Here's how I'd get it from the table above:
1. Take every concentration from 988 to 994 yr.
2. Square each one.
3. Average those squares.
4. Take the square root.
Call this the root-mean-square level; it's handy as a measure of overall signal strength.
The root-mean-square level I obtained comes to 363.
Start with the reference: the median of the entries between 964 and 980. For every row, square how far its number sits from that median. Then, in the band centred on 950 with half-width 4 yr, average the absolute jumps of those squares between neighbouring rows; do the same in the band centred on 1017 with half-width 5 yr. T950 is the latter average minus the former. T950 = -98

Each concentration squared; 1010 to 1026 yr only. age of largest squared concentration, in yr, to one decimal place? 1019.0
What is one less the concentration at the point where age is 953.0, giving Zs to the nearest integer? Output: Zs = -319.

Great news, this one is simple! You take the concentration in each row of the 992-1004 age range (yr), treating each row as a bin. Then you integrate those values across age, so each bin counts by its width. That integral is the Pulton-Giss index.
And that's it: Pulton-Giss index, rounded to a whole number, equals 4122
